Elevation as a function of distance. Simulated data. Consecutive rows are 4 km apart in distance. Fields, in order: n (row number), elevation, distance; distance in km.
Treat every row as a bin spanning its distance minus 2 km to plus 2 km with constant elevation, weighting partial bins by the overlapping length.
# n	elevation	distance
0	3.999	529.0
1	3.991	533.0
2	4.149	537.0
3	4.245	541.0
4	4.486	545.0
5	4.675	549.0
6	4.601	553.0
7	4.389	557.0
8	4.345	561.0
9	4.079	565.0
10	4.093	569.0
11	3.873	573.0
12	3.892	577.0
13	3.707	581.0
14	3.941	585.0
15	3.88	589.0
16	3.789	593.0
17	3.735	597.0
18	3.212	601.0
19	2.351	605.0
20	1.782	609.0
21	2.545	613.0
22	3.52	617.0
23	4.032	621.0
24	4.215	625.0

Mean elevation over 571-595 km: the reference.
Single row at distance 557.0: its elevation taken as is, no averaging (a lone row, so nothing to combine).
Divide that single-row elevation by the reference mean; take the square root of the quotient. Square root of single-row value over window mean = 1.07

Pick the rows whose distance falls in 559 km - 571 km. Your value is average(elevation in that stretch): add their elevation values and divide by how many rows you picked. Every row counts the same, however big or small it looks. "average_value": 4.2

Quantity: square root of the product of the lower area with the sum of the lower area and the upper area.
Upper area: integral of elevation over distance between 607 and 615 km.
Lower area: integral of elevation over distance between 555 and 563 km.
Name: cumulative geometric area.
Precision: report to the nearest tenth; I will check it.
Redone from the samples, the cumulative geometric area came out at 42.7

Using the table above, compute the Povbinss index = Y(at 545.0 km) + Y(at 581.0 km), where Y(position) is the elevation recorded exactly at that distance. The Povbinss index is 8.2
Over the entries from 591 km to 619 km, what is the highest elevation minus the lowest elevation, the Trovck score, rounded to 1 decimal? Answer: 2.0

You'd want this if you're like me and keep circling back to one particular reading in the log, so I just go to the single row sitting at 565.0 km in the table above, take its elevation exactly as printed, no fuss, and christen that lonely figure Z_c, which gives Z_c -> 4.079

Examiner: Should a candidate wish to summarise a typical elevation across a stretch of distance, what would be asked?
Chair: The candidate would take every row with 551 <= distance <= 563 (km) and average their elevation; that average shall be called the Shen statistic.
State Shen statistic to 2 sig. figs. 4.4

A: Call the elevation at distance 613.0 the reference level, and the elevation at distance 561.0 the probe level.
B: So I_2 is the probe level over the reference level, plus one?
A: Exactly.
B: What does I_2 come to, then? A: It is 2.71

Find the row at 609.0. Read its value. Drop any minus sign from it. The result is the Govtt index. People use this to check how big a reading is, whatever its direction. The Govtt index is 1.78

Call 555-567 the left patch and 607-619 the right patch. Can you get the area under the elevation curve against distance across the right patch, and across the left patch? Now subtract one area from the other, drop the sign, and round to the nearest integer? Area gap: 20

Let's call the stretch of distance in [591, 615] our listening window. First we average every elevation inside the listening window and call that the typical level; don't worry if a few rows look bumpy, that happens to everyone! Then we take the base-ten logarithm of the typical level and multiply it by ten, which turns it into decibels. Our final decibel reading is 4.6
